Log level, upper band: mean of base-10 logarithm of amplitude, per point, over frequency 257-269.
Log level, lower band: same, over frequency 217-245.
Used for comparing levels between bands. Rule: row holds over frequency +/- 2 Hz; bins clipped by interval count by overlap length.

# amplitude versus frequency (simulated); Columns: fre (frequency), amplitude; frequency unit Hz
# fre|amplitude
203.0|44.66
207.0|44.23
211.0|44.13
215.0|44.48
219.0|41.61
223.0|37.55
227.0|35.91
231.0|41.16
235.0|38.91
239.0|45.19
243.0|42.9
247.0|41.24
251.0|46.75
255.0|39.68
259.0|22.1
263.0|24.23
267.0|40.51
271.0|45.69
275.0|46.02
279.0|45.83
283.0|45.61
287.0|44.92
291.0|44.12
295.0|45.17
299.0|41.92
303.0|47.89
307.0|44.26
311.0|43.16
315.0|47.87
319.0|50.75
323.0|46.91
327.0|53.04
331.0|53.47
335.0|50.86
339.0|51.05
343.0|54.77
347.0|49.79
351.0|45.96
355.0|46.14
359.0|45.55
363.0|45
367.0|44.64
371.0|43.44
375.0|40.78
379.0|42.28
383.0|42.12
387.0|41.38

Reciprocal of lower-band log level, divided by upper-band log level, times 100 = 43.1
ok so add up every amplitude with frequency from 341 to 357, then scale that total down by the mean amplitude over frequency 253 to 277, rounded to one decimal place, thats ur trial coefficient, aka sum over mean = 5.4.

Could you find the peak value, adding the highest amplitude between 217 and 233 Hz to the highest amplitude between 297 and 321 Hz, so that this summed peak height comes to 92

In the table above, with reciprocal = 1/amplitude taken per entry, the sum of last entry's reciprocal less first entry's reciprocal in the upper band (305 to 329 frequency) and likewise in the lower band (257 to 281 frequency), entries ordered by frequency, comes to -0.027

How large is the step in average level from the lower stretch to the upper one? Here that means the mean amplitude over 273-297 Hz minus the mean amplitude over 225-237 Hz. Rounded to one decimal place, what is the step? 6.6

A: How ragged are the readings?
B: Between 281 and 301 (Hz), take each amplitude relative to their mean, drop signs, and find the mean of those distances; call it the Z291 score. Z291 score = 1.1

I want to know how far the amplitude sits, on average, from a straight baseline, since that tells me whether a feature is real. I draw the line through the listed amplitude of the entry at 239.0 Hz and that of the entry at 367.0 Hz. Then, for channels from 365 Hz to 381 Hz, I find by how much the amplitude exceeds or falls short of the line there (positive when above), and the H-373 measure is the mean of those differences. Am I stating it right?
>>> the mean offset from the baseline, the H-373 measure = -1.8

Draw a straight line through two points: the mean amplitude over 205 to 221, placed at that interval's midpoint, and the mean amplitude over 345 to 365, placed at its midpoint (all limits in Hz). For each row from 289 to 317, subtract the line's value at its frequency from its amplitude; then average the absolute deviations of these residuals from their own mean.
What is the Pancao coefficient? 1.7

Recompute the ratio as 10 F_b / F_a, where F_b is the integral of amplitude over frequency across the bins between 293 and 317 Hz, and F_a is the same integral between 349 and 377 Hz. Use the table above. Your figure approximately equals 8.7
